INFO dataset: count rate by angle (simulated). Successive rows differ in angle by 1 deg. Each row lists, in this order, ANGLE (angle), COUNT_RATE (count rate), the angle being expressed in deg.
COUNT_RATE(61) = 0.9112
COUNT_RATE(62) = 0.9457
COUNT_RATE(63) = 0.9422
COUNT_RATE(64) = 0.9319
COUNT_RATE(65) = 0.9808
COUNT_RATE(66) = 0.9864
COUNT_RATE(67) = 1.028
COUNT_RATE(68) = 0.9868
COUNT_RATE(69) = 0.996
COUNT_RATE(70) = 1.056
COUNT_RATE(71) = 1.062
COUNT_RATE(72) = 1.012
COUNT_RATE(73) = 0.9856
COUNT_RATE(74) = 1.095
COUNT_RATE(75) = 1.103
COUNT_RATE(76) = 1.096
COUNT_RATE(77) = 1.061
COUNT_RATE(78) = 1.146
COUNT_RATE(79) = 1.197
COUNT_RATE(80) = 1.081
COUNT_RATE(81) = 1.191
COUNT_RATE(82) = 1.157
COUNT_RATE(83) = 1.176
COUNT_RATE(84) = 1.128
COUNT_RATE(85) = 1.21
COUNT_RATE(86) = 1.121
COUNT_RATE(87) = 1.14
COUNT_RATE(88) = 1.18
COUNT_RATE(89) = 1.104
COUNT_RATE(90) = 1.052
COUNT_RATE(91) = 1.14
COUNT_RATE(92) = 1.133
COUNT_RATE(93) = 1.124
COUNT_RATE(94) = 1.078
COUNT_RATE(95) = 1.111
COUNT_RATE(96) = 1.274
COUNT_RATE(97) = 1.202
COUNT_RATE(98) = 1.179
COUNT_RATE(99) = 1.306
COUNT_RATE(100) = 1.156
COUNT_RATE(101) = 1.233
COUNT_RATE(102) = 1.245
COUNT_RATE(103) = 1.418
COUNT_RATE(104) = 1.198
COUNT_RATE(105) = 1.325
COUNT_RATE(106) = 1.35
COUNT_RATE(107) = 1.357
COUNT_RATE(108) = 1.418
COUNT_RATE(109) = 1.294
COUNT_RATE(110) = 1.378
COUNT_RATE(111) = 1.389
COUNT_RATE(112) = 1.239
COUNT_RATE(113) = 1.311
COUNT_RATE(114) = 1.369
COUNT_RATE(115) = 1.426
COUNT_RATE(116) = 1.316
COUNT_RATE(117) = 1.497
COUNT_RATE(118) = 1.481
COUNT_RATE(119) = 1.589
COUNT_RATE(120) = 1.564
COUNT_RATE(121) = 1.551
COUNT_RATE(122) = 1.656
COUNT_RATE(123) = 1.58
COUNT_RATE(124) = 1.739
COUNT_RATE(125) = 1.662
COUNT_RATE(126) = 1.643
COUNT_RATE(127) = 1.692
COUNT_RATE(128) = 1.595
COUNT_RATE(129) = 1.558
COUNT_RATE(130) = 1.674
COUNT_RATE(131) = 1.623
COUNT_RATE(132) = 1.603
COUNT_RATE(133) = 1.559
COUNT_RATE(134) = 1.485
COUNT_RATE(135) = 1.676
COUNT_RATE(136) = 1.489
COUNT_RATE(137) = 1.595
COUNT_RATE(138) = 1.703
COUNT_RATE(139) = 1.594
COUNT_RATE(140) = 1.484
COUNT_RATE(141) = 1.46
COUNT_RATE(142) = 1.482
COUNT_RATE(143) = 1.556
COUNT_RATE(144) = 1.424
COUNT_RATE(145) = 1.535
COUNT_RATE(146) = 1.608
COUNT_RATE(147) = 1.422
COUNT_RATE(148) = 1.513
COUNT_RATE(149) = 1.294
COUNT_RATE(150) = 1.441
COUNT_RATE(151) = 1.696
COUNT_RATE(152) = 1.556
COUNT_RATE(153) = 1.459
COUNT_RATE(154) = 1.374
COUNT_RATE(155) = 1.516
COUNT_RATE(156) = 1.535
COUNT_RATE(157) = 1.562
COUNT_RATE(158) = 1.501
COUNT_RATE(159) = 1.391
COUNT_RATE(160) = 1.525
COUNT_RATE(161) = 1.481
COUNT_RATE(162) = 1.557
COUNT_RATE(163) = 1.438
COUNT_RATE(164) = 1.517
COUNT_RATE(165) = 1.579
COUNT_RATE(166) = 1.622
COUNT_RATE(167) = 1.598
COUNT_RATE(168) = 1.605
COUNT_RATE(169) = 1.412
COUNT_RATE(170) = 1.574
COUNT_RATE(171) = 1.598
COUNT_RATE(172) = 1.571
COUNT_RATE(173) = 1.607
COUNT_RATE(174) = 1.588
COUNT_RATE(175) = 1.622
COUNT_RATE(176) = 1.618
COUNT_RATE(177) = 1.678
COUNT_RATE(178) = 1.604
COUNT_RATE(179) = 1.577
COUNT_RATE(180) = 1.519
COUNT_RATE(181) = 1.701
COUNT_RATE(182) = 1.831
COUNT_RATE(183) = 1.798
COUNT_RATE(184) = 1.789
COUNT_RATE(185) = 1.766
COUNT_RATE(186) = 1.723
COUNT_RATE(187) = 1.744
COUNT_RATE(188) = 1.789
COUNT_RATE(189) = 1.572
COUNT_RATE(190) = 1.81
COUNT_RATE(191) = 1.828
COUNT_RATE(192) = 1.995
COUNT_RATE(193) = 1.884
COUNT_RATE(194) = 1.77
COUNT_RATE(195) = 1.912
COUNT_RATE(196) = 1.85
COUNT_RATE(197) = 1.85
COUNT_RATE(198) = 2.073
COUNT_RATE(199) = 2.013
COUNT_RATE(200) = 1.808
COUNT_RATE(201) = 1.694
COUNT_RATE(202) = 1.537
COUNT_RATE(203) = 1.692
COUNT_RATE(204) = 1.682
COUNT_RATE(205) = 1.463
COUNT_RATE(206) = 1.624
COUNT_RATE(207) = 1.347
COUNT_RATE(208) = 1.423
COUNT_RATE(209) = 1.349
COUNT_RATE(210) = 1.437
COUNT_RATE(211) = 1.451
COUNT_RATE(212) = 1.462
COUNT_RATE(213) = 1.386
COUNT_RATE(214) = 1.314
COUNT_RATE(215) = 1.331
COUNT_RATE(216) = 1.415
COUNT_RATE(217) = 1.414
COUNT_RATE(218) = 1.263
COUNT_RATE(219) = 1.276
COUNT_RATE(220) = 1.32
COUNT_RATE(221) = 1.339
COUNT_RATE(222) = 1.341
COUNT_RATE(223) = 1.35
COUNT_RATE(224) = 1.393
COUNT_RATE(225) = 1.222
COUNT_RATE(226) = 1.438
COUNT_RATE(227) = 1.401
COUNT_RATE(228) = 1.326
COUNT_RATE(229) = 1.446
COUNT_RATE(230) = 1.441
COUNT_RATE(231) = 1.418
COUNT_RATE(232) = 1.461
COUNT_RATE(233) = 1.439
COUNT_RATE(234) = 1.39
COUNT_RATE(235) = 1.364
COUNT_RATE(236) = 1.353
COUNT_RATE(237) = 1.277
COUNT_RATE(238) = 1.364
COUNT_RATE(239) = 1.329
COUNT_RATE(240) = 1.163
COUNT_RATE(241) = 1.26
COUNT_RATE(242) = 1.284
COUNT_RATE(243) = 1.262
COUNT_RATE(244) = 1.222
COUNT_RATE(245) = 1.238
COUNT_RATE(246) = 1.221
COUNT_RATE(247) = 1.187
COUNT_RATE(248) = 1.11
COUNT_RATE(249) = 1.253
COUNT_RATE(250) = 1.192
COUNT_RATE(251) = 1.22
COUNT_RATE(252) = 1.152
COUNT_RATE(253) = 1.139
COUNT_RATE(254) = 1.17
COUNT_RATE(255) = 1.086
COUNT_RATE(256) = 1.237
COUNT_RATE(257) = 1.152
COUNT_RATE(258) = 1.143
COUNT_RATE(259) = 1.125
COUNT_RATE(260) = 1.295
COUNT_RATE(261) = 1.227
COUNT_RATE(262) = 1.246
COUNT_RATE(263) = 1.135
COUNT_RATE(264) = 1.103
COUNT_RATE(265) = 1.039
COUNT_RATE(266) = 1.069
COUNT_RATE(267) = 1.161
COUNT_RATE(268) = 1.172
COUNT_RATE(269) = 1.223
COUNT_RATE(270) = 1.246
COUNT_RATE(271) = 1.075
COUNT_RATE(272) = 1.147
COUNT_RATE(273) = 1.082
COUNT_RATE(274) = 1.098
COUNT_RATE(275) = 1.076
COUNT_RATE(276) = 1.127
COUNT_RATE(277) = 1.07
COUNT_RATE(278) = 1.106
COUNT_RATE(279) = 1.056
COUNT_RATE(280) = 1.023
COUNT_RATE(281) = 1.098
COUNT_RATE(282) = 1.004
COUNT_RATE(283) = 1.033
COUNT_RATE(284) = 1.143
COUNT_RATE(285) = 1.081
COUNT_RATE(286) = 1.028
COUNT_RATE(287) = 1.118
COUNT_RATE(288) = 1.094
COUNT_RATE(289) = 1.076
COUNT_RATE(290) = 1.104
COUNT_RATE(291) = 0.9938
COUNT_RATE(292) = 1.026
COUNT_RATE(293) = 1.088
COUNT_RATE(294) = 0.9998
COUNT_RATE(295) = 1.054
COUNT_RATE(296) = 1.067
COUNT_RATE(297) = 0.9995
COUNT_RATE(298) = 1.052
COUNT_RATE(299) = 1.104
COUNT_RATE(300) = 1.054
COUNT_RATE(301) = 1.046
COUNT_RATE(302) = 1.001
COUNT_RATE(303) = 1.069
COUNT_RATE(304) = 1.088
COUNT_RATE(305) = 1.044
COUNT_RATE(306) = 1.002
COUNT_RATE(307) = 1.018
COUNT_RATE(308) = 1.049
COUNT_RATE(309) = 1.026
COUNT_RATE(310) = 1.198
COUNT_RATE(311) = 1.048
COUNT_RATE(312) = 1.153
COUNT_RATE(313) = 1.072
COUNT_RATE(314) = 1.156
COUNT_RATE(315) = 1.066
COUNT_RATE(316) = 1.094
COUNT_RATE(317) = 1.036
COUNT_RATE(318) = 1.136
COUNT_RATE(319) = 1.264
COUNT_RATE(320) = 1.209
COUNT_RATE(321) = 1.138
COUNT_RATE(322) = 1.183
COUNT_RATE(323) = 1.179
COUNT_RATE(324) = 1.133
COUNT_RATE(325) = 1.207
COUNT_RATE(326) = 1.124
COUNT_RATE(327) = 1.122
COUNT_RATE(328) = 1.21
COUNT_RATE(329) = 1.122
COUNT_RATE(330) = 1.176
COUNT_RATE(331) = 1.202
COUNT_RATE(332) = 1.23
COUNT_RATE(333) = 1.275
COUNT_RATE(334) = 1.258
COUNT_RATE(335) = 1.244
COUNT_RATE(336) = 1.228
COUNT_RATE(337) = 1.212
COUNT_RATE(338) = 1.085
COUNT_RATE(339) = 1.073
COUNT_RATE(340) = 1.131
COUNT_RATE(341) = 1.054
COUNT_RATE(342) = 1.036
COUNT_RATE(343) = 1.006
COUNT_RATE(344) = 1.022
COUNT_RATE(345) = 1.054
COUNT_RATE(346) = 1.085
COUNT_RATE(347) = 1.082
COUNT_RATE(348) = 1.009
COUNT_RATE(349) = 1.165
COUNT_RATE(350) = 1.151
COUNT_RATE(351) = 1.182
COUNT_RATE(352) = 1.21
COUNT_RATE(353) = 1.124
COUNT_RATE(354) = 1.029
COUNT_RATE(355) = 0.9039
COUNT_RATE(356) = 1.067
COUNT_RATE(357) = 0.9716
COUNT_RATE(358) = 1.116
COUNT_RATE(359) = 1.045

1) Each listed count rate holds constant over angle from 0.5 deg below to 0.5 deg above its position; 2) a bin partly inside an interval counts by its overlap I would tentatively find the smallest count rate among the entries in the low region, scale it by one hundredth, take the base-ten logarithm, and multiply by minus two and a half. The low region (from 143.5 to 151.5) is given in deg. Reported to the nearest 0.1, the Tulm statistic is 4.7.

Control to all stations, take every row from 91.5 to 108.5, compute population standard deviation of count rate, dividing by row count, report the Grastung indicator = 0.10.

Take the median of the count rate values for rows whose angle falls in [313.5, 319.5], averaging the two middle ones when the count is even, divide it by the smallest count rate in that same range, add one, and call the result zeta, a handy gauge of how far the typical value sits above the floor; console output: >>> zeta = 2.08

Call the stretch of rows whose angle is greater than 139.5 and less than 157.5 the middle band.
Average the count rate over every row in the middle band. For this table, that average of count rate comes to 1.5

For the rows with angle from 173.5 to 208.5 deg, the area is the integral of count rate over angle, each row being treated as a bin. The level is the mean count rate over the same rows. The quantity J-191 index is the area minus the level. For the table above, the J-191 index 58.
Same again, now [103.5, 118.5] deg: 19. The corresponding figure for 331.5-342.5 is 12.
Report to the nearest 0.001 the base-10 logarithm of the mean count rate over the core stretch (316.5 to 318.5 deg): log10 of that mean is 0.036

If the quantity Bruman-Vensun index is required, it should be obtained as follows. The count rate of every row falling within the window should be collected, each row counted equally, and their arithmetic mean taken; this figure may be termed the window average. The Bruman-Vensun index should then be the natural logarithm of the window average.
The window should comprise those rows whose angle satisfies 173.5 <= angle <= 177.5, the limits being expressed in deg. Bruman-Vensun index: 0.5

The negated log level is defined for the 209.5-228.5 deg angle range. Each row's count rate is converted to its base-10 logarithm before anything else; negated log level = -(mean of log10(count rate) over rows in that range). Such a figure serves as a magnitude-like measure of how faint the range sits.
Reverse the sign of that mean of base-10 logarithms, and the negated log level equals -0.13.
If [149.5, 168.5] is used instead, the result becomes -0.18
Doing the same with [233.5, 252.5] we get -0.10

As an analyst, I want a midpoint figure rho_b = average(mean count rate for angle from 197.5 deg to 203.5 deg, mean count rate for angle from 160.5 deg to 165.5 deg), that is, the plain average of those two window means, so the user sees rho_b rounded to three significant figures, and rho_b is 1.66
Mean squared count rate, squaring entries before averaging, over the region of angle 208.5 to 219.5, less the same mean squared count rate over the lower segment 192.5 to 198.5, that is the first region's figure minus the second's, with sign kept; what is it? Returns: -1.7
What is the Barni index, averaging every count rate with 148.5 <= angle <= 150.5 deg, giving 1.37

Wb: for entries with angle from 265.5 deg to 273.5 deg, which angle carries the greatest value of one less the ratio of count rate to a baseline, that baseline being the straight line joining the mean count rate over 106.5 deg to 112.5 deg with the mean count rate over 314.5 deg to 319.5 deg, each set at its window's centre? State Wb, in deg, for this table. 266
